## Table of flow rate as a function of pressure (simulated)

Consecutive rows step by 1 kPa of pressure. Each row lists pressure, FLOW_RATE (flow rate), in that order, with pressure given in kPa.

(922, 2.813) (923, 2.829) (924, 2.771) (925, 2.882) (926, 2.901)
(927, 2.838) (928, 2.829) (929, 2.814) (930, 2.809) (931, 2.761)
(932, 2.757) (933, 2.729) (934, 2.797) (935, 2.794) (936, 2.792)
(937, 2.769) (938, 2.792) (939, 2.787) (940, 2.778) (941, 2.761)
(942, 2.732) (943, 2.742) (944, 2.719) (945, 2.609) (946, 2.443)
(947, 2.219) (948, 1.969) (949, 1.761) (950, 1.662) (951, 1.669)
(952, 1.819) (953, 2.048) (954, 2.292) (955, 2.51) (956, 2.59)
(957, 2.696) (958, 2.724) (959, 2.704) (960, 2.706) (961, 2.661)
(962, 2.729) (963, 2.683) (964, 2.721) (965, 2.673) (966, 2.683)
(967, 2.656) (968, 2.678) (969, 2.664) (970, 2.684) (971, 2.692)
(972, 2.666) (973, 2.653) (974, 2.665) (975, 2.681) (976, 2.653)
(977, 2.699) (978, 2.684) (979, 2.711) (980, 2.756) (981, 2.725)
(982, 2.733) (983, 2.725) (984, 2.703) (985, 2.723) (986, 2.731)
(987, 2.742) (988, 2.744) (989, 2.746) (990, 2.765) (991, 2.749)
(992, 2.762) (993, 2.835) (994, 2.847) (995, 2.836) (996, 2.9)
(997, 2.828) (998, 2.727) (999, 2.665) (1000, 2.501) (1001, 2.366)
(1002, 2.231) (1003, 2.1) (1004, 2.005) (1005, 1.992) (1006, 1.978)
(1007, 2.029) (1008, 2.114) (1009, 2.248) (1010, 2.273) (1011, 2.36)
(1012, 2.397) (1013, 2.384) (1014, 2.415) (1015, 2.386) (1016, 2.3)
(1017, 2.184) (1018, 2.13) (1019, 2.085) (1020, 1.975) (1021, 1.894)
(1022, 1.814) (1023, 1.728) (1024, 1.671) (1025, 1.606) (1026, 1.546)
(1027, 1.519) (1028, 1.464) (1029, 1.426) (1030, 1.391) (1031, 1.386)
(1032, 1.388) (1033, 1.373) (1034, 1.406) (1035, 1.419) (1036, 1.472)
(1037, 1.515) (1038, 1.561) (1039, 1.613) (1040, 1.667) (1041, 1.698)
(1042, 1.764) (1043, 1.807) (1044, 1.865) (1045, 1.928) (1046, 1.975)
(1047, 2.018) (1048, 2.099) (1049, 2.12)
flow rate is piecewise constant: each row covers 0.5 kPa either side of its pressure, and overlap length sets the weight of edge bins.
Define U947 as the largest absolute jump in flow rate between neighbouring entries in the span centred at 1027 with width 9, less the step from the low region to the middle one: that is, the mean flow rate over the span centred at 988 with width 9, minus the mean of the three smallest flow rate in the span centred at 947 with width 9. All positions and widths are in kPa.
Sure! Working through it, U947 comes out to -1.0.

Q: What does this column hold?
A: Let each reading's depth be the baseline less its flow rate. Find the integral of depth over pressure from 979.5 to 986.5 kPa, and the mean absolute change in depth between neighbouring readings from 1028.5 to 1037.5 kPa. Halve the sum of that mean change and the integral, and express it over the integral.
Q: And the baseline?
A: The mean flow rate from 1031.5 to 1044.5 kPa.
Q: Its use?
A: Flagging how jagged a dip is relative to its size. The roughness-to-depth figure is 0.498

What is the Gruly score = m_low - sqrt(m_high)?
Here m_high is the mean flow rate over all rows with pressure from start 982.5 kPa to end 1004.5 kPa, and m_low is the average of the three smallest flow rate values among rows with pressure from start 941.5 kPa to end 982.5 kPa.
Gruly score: 0.07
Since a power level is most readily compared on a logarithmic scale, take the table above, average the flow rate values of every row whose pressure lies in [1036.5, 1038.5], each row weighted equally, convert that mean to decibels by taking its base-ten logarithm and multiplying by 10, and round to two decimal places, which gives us 1.87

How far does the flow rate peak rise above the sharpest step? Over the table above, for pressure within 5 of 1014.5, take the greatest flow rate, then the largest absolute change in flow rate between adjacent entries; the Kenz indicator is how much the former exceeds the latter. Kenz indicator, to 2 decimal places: 2.30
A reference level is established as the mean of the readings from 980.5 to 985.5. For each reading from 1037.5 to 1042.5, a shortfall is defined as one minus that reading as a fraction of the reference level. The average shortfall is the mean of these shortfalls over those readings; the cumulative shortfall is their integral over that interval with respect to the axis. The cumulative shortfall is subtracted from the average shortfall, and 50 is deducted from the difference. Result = -51.6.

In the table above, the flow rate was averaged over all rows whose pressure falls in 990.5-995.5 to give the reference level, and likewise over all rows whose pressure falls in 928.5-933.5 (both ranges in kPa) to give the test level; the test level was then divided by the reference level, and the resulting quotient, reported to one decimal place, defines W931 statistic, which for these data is 1.0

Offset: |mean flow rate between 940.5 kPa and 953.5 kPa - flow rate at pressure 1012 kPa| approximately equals 0.2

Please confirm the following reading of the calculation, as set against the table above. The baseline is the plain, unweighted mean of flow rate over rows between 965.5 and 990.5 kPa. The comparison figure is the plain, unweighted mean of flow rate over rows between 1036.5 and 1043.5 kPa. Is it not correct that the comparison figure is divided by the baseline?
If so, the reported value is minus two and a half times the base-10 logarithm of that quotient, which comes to 0.53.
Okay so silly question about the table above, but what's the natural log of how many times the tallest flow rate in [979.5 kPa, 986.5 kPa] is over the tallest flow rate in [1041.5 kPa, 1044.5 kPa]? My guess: 0.39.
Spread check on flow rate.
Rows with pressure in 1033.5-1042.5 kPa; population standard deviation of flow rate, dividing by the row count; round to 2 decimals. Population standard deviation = 0.12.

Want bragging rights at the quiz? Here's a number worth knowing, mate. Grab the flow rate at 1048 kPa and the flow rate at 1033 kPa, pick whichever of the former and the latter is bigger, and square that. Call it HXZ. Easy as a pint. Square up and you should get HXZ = 4.4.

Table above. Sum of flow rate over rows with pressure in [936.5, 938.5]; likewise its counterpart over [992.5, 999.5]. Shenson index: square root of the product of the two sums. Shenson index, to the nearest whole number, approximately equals 10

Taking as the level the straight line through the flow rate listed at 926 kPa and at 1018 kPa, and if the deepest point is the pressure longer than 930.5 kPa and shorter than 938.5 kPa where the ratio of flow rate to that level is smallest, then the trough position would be 933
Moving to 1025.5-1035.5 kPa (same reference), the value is 1033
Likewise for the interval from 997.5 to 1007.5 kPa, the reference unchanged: 1006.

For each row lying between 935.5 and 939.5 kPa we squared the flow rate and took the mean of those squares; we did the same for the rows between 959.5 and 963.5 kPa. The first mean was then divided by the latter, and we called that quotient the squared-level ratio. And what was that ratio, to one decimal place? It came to 1.1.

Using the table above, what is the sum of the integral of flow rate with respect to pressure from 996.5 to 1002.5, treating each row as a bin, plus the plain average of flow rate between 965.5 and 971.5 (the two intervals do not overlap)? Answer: 18.0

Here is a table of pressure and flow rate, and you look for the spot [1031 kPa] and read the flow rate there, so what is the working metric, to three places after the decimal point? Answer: 1.386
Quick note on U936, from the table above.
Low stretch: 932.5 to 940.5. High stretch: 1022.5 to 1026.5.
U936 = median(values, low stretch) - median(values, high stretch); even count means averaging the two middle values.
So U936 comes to 1.2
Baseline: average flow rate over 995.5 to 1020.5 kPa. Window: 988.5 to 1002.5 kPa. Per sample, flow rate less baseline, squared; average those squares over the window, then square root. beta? 0.44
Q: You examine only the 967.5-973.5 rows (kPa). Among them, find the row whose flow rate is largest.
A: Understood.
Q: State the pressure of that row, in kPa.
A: 971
